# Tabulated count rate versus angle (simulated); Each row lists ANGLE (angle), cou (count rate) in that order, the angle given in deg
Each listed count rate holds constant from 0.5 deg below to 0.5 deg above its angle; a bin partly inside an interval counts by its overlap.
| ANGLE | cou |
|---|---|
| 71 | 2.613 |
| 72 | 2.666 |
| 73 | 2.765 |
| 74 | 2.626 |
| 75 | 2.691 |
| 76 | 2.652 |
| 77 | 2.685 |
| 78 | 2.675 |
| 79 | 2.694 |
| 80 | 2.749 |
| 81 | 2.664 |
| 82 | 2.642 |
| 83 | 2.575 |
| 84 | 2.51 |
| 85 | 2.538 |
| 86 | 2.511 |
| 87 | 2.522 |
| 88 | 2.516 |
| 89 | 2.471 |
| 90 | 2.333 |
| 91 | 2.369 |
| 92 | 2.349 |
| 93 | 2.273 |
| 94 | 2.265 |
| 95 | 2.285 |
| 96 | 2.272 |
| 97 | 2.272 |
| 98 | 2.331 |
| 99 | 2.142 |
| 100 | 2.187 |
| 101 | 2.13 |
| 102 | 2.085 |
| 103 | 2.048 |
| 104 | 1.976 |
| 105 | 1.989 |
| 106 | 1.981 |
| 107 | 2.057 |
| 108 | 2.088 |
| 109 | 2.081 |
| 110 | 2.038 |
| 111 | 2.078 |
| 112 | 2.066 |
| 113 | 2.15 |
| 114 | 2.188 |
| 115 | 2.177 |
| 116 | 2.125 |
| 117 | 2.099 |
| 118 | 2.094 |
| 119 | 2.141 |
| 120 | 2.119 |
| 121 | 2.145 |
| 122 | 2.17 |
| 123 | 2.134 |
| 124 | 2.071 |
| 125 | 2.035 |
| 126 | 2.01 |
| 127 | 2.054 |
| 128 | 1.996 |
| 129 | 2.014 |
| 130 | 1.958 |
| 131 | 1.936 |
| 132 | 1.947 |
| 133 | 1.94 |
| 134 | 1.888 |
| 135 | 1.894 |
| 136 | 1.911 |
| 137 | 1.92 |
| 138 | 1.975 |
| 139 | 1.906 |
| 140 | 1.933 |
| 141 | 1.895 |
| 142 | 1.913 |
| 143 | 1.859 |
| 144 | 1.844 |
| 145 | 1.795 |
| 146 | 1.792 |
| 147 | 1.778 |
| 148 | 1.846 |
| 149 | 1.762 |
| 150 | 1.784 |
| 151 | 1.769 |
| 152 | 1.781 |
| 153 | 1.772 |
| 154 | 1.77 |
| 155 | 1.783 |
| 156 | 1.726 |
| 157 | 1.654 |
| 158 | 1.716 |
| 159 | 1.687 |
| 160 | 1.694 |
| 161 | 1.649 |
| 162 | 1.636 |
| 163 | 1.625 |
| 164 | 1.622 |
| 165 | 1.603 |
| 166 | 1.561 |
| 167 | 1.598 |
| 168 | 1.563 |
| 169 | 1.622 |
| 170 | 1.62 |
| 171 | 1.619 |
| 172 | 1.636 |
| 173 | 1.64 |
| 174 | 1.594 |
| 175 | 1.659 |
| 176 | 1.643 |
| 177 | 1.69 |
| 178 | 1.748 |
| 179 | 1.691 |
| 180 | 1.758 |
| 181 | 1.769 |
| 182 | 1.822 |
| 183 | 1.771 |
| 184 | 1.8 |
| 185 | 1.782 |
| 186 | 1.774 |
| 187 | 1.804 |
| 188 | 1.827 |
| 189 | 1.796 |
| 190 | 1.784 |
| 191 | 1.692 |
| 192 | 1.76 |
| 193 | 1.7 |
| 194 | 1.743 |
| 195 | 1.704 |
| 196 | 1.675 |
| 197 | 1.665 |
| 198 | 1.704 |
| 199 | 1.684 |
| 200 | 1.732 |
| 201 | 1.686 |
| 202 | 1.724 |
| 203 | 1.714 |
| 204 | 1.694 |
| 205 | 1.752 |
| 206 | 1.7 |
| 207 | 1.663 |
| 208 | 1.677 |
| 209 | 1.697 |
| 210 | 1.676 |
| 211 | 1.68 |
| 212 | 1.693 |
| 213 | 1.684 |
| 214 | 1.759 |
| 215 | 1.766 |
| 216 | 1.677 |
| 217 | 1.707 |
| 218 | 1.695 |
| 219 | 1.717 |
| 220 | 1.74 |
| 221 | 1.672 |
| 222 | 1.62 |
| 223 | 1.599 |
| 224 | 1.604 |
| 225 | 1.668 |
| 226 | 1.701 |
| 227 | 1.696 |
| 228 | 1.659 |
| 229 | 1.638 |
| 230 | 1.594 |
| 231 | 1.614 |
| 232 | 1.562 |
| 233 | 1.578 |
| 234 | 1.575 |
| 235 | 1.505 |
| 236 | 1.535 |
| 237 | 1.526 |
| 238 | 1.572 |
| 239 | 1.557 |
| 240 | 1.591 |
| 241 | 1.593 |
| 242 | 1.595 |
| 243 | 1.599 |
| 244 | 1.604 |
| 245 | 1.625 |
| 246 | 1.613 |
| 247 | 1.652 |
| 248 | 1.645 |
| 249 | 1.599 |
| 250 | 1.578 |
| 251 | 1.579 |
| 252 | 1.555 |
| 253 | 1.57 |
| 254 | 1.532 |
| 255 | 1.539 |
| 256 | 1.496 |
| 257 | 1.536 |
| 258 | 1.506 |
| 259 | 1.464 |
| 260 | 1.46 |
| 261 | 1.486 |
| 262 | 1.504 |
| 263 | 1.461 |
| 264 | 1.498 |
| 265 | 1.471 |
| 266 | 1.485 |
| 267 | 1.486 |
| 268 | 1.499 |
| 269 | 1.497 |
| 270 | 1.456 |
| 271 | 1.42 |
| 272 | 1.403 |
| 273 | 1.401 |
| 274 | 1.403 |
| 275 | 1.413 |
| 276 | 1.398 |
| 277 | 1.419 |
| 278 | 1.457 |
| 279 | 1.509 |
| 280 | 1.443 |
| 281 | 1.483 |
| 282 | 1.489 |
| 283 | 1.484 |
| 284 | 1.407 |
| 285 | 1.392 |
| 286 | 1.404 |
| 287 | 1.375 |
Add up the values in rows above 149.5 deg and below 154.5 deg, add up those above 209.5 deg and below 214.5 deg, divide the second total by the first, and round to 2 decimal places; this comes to 0.96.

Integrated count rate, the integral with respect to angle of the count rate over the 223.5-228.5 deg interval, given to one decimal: 8.3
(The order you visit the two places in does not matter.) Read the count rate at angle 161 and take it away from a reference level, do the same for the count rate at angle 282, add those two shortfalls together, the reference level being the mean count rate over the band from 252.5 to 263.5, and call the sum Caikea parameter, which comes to -0.13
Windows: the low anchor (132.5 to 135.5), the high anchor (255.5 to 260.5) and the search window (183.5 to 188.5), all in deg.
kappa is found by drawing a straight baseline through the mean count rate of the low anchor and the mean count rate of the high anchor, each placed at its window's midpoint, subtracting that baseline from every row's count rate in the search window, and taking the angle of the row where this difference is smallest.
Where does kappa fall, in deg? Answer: 186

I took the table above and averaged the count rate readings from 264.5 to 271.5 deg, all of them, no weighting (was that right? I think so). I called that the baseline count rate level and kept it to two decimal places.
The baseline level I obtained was 1.47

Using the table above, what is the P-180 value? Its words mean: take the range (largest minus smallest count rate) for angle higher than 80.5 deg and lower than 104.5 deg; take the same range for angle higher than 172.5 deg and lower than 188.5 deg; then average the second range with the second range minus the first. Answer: -0.111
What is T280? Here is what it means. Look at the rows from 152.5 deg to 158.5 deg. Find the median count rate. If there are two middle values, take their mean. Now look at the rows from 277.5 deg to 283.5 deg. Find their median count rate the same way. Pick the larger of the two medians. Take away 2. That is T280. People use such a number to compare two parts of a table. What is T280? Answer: -0.25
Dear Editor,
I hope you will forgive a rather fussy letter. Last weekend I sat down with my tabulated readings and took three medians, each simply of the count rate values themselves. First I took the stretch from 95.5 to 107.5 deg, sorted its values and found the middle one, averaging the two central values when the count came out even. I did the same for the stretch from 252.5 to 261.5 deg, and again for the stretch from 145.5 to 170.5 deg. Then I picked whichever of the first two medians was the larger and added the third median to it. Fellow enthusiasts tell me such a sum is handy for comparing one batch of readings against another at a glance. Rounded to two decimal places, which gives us 3.80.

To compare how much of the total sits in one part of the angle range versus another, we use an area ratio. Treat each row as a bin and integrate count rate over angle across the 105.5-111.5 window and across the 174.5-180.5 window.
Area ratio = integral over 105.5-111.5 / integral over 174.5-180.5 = 1.21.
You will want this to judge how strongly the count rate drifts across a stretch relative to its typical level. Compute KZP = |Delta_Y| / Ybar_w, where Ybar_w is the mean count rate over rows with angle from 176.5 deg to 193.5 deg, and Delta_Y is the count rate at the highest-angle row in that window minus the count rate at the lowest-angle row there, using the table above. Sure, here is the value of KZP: 0.01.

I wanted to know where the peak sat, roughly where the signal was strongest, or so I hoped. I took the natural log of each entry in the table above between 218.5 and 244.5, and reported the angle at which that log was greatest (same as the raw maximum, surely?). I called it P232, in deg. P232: 220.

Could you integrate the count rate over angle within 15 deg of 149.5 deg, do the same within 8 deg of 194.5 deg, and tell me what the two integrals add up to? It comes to 81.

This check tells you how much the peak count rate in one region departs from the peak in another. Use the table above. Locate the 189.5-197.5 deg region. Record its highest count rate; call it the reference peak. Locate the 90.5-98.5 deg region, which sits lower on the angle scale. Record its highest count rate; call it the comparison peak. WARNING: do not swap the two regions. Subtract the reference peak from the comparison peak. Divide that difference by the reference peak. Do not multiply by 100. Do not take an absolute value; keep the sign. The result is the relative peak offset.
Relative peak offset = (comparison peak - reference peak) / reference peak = 0.33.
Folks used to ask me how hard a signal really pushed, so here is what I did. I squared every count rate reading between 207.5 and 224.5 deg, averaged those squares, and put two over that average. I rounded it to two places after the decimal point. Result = 0.70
